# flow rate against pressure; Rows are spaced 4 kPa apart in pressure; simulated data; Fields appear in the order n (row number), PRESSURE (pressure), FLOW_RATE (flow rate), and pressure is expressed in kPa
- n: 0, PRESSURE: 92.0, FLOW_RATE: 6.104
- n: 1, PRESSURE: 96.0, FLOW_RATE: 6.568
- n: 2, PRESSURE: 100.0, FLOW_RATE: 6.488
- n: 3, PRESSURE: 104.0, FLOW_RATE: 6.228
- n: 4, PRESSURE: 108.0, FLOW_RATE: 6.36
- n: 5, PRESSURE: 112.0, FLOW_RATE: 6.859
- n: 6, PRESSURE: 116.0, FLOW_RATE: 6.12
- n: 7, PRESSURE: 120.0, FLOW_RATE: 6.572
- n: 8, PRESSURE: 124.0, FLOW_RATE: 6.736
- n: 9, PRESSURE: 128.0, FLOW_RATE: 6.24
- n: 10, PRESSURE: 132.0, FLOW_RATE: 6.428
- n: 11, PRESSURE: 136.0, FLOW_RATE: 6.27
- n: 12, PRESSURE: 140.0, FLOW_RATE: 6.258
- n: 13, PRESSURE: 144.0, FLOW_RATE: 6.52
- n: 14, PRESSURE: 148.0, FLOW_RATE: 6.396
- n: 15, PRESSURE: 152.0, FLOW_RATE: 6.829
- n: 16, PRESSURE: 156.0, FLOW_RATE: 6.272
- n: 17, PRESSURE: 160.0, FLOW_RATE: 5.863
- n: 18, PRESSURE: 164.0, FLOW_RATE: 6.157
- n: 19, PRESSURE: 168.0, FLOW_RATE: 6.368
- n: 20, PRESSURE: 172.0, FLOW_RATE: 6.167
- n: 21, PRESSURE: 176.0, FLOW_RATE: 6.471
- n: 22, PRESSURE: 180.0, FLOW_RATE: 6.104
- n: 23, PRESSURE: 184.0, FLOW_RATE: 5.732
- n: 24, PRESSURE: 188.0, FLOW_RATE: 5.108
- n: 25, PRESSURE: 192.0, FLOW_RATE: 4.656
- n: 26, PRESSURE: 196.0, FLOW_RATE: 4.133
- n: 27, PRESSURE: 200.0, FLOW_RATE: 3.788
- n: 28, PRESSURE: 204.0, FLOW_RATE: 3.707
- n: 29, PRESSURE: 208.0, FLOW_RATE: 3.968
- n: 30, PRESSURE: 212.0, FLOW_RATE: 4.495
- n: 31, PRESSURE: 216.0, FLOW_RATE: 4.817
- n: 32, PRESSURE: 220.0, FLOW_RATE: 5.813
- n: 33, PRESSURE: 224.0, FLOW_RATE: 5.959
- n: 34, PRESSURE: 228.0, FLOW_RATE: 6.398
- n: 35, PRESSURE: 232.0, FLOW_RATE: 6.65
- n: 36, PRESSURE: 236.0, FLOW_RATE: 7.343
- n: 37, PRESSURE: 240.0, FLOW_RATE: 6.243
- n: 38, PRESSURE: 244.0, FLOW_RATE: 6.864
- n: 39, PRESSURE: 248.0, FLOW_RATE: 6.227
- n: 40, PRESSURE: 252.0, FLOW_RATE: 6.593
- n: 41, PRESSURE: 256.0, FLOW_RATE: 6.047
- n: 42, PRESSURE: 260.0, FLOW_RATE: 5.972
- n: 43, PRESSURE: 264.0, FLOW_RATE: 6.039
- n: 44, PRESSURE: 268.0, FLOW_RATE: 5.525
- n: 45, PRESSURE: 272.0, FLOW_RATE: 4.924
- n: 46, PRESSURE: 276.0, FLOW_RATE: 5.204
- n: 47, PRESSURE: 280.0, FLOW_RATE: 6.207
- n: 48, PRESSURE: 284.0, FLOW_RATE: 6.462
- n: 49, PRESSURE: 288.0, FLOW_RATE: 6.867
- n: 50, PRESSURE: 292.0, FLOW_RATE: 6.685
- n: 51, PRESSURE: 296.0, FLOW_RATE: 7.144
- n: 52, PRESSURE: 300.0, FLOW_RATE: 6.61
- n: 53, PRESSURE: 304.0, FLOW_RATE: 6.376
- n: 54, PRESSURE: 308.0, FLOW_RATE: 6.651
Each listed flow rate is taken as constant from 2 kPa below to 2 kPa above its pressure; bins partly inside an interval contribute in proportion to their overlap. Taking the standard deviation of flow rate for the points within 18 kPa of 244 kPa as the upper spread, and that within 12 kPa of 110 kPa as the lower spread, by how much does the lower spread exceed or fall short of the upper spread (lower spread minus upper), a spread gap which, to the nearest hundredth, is -0.17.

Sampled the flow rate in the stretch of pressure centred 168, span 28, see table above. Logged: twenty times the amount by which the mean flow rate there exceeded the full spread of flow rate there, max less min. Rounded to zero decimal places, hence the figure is 112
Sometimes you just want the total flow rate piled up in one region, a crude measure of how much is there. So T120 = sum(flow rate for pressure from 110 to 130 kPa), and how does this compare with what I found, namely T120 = 33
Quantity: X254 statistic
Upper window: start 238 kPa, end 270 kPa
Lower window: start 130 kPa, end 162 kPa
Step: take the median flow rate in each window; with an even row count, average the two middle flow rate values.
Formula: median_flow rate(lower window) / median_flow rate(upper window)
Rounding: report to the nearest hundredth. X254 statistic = 1.03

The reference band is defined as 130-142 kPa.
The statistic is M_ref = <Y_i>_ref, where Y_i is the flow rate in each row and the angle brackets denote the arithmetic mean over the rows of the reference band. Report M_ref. 6.32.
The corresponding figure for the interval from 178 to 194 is 5.40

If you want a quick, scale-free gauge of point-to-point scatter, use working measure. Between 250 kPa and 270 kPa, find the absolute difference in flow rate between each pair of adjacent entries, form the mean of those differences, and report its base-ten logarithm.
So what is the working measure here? -0.52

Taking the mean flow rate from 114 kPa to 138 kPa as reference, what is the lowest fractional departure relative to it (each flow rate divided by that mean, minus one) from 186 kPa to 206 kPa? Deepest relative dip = -0.42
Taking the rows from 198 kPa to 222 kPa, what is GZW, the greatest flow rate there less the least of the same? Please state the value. 2.1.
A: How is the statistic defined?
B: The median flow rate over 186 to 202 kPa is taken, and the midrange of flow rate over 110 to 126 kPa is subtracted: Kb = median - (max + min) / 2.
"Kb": -2.1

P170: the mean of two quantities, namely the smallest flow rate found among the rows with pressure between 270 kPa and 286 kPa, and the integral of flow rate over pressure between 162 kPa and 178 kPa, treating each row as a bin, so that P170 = 52.8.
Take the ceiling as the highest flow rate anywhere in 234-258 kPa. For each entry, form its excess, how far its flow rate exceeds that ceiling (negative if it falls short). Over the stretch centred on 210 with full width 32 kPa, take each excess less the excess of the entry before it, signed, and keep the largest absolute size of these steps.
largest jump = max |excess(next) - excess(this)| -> 1.00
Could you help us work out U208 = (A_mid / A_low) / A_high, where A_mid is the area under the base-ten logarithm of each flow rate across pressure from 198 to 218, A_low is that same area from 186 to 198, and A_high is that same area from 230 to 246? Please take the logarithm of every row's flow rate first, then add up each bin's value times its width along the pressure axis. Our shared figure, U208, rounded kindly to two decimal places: 0.12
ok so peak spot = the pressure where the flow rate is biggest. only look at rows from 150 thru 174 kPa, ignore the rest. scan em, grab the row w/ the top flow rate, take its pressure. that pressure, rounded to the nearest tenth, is 152.0 kPa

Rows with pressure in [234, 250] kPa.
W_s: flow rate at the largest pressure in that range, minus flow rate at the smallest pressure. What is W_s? -1.1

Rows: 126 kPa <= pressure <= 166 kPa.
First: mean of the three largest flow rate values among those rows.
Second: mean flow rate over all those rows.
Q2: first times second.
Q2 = 42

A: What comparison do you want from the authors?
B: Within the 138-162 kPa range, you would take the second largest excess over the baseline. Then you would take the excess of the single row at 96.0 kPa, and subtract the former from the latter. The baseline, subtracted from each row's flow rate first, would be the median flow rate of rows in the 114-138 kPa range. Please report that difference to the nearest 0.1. 0.0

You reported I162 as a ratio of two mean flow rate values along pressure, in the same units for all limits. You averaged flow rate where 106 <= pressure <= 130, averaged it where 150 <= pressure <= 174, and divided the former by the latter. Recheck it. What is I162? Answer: 1.03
